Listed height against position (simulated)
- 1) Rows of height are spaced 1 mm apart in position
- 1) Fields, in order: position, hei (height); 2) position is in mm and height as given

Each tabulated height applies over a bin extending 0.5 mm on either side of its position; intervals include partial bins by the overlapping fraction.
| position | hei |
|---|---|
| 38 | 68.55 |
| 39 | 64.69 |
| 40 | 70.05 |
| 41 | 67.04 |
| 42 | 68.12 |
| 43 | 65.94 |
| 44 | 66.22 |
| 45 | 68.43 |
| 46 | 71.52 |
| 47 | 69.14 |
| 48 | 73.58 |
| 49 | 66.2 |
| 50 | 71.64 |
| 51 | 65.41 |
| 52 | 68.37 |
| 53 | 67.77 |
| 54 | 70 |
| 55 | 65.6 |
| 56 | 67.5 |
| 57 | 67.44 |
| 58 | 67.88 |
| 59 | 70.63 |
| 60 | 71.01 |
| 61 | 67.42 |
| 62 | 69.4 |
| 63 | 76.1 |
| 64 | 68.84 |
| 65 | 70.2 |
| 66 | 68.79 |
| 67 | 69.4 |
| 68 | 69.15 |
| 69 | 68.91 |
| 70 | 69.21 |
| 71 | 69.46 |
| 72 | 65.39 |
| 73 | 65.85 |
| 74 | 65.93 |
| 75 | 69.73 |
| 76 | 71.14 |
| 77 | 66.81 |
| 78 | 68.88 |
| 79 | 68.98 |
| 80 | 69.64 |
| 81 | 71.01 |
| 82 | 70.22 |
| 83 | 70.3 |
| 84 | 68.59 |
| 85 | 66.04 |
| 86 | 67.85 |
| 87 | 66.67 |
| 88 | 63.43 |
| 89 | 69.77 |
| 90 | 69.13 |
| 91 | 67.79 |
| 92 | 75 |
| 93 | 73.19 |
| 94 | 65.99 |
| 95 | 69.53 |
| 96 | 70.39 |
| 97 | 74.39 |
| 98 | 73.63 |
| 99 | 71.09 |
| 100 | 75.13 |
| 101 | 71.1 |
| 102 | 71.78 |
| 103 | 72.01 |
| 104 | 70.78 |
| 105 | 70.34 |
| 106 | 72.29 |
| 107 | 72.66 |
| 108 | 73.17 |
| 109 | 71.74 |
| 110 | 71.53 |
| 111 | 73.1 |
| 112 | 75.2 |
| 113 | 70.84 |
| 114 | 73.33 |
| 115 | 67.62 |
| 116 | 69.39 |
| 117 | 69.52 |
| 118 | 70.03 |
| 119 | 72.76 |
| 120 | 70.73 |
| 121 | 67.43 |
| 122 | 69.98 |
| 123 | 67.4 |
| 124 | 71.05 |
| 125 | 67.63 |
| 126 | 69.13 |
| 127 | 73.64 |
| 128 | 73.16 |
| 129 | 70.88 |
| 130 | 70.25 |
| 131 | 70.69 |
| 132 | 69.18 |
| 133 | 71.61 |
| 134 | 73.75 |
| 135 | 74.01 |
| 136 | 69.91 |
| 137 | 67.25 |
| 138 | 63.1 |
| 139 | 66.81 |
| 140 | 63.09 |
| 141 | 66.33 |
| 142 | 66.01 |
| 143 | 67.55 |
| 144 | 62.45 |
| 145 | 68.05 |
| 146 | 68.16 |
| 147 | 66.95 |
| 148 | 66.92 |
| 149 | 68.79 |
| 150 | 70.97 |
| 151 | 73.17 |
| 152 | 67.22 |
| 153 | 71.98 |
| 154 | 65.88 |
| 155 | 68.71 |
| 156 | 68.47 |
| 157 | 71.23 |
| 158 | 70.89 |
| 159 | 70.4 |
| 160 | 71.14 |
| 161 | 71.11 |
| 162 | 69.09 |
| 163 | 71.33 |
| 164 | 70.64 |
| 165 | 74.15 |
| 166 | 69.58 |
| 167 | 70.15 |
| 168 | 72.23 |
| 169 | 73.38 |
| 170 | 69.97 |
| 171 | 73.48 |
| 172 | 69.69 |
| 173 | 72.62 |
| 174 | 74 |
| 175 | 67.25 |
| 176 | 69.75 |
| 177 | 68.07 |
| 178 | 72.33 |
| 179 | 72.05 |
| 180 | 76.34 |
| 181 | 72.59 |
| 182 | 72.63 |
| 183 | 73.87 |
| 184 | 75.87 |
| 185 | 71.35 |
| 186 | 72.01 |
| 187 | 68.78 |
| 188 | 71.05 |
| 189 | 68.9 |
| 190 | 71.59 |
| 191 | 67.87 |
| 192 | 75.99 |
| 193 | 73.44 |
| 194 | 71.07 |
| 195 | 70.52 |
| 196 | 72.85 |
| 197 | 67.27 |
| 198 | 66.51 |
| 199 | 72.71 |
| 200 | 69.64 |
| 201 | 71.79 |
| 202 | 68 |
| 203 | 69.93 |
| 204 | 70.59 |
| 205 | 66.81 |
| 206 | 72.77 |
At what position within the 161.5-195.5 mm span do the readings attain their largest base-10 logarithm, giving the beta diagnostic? 180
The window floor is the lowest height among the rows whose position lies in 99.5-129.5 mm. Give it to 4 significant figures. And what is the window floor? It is 67.40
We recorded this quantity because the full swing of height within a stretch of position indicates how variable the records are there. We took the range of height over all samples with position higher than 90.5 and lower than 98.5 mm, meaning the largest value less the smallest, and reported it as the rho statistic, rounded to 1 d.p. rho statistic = 9.0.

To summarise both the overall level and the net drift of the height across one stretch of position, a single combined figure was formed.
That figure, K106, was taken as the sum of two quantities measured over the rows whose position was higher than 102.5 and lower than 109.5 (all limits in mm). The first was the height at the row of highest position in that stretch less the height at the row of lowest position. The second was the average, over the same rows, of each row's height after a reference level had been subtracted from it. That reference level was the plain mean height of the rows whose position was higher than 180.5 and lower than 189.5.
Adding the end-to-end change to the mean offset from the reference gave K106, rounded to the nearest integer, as 0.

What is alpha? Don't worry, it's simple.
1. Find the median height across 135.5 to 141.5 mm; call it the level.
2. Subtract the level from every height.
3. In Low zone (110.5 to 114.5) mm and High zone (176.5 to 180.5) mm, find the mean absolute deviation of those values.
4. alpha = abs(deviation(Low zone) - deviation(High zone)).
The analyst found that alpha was 1.0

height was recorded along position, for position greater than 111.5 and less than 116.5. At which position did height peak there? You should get 112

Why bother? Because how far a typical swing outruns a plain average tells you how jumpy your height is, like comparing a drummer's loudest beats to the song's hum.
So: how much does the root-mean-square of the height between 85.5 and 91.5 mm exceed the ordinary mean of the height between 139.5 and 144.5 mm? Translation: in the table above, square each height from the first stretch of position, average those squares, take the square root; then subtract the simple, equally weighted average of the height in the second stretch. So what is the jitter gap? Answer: 2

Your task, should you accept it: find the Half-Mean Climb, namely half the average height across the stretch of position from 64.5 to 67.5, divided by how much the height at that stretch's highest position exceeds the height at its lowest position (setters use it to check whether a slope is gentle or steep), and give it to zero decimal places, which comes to -43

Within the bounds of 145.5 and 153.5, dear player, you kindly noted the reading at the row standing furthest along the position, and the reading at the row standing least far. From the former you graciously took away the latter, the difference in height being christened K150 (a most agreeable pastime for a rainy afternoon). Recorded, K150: 3.8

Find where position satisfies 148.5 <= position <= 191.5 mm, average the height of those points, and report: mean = 71.0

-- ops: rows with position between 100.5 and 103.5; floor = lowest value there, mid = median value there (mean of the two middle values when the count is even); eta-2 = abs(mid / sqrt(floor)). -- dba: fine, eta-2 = 8.51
